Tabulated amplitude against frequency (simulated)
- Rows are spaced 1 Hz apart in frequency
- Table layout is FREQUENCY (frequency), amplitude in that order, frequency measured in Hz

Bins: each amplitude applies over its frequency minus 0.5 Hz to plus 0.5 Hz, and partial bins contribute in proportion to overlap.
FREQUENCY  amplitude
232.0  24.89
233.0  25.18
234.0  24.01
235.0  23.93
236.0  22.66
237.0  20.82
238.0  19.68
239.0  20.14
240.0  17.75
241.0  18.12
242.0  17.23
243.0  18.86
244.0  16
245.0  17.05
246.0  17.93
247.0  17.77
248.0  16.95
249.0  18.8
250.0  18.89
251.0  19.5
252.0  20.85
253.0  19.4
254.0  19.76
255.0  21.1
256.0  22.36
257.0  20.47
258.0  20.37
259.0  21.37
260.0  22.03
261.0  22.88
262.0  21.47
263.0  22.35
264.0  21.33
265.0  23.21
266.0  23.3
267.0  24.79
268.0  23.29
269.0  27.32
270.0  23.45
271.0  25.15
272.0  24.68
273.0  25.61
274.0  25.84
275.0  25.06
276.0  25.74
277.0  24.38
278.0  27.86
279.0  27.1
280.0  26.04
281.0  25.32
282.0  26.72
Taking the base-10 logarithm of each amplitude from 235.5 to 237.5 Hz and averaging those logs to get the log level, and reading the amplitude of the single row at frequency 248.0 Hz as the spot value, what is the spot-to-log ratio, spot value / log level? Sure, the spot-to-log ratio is 12.7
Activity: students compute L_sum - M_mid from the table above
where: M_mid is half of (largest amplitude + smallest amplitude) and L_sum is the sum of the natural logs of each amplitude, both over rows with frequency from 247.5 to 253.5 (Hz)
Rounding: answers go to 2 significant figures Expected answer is -1.2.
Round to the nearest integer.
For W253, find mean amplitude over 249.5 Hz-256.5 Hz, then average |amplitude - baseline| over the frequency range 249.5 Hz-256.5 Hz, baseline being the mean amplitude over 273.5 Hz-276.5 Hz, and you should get 5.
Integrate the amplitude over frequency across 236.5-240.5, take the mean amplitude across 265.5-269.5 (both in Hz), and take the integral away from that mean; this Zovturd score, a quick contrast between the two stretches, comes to -54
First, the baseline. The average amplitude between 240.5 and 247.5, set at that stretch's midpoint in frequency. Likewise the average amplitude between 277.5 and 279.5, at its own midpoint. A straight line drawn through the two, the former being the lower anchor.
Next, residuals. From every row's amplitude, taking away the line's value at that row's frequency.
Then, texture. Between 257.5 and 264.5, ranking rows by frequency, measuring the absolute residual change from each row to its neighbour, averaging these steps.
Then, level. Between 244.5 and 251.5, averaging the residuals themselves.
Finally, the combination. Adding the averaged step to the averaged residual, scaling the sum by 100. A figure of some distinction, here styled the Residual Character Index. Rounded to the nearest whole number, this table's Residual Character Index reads 29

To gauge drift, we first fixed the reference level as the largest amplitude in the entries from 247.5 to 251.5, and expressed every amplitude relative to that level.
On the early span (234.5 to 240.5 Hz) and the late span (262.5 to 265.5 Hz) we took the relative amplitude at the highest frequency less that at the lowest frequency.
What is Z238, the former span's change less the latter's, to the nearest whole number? -7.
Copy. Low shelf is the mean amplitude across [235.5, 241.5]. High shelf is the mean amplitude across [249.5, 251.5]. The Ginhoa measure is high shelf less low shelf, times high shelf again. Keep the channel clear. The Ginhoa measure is -13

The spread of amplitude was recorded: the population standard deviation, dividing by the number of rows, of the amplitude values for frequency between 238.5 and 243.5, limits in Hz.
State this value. 1.01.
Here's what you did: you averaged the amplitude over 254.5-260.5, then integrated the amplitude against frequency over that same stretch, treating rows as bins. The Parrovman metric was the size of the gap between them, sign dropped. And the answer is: 106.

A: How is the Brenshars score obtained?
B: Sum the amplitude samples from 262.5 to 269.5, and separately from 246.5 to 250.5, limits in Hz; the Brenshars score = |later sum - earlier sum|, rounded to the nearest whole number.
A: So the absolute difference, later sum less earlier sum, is 93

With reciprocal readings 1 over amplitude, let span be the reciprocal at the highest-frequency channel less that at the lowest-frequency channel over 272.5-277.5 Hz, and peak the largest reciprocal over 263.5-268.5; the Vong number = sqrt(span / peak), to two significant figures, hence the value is 0.20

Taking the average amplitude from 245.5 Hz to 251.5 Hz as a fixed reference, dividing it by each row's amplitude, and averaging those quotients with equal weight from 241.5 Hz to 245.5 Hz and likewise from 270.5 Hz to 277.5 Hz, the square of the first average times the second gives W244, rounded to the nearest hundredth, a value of 0.82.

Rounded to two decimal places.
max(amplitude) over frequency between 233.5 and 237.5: 24.01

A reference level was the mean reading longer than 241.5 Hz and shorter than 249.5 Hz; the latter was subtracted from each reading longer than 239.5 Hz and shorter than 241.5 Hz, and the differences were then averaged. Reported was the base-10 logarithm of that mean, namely -0.44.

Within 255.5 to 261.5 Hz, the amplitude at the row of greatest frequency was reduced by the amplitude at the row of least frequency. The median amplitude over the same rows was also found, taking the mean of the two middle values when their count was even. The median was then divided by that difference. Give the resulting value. 42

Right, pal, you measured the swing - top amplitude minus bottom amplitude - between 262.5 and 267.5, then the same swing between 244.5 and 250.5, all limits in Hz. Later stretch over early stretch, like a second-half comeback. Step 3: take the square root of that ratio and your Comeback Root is 1.34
